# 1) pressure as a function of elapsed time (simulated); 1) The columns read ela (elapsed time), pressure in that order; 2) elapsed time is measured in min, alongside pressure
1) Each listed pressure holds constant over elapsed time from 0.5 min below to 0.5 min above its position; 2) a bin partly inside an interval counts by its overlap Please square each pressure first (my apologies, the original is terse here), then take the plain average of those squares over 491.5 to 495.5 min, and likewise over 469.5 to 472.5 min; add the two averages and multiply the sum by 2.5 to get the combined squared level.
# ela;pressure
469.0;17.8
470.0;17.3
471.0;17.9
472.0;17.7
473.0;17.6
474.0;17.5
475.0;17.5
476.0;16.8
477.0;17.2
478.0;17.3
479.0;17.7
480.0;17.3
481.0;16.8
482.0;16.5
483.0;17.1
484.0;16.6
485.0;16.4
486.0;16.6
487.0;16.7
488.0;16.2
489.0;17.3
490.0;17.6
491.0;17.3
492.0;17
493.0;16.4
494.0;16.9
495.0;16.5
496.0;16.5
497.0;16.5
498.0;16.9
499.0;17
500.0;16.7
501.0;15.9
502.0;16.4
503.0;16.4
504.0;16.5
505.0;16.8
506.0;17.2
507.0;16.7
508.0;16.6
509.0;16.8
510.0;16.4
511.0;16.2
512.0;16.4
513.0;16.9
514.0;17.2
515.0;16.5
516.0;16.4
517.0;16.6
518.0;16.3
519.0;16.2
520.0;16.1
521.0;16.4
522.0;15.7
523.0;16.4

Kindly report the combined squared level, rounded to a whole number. 1475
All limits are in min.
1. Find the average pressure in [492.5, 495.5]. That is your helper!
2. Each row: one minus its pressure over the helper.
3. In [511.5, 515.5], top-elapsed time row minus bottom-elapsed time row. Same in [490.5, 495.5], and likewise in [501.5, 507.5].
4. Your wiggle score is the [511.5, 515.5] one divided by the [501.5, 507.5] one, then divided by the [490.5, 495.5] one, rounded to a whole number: 7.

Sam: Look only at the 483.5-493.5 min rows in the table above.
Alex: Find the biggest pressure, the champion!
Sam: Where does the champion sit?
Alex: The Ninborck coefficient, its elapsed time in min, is 490.0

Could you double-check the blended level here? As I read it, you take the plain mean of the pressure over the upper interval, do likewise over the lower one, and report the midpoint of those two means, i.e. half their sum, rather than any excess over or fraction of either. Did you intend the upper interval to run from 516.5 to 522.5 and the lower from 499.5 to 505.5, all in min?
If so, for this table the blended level 16.3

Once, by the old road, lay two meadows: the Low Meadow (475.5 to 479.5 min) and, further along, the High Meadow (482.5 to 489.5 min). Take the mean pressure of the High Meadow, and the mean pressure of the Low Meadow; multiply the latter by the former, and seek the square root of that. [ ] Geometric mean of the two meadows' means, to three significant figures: 17.0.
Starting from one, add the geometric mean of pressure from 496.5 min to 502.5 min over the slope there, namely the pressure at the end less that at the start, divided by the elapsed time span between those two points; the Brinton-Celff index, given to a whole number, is -827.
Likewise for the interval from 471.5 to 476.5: -76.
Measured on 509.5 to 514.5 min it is 84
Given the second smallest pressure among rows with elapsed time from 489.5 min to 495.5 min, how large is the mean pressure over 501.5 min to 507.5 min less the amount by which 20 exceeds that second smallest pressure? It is 13.2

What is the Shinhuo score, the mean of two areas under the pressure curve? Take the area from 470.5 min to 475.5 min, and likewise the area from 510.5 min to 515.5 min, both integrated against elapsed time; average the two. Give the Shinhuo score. 85.7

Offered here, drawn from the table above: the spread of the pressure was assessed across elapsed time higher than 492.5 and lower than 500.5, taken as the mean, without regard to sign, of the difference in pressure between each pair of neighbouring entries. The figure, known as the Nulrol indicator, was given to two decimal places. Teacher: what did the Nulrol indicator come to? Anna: 0.24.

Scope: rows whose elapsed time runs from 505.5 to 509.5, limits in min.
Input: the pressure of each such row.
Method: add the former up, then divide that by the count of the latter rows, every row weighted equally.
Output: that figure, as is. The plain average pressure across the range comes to 16.8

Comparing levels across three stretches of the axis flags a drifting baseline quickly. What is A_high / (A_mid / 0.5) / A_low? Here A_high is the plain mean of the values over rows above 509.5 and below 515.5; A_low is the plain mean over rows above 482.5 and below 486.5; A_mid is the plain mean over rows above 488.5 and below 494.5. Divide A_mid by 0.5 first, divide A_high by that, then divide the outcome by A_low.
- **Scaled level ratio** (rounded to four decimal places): 0.0291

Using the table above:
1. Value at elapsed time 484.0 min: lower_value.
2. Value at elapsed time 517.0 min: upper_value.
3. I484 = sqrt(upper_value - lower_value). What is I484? 0.00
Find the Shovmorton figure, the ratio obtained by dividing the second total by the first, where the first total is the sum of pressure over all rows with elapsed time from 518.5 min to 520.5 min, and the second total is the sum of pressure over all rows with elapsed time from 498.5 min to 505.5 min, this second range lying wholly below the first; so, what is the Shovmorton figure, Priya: 3.6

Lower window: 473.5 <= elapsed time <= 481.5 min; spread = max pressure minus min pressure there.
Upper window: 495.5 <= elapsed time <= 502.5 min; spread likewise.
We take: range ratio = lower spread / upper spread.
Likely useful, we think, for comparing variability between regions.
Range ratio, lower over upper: 0.8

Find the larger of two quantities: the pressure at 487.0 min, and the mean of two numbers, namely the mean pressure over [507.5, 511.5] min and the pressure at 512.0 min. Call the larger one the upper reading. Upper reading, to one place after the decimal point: 16.7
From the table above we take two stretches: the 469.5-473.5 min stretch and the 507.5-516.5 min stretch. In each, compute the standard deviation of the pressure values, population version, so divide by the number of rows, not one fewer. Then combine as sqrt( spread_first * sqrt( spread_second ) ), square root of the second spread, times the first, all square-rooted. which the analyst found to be 0.343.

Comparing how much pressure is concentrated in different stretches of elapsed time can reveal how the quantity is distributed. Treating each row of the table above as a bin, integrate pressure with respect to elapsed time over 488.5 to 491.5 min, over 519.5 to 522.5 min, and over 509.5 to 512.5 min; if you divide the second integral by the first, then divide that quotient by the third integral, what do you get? 0.0188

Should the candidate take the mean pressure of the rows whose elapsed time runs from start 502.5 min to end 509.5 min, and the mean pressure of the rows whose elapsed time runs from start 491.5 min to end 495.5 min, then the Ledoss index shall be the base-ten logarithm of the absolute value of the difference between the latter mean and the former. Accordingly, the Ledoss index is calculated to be -1.8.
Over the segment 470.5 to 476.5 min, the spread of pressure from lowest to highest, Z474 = 1.1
